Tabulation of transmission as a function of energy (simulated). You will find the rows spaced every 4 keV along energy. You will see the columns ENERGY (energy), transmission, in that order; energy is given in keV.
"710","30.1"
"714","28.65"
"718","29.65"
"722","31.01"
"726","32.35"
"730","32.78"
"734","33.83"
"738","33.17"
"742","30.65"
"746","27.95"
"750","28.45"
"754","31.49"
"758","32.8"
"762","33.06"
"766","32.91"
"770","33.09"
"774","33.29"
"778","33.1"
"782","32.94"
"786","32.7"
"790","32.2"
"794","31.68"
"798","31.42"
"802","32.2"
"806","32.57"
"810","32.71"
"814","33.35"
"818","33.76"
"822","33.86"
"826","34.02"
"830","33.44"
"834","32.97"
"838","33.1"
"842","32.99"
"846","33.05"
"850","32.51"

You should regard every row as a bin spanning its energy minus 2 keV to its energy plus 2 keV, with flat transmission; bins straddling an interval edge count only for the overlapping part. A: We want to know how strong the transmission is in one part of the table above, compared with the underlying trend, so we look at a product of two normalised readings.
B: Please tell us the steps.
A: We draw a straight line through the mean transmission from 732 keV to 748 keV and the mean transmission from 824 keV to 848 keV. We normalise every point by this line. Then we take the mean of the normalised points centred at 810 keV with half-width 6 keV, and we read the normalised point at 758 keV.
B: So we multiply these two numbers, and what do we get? 1.04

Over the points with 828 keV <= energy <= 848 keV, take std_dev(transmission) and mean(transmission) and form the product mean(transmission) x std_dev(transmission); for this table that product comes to 6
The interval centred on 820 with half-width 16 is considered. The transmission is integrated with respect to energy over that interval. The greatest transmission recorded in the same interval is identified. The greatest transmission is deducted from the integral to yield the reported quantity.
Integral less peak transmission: 1033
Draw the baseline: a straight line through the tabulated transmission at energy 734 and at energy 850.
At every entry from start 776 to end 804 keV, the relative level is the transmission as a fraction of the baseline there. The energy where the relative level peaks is 778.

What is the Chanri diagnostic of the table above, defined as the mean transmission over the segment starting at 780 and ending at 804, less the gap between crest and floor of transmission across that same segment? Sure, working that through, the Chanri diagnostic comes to 31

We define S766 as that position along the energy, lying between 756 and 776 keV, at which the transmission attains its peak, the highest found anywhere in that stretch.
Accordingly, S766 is 774 keV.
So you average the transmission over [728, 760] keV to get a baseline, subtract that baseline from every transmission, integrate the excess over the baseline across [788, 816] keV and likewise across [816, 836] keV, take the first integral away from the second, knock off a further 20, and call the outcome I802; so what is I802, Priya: -1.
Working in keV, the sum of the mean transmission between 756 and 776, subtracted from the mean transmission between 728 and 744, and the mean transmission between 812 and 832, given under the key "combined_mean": 33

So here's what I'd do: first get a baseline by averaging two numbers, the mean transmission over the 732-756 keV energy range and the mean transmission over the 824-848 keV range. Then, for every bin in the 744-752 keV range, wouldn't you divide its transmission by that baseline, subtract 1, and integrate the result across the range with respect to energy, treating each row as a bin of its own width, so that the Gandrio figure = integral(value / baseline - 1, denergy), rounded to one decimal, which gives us -1.0 keV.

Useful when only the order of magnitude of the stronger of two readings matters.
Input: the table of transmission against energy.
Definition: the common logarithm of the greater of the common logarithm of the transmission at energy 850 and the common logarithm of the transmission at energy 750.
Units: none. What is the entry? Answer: 0.1796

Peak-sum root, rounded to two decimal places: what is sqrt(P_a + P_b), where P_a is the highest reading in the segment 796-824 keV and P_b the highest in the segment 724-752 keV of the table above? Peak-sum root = 8.23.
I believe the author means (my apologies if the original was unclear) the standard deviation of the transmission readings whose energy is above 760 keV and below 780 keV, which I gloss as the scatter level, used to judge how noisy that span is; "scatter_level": 0.1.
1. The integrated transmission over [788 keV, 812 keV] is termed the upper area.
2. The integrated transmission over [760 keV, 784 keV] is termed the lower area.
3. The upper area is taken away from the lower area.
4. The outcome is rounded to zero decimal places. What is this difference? 22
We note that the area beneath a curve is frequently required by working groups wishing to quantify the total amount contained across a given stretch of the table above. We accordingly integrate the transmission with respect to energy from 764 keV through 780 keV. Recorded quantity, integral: 530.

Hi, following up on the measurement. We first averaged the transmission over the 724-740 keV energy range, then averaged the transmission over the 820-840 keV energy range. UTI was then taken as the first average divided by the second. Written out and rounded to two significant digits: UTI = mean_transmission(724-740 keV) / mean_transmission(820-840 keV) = 0.99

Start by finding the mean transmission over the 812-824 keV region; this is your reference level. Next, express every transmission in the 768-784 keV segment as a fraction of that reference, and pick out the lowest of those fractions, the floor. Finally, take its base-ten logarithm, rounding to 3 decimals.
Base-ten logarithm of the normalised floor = -0.009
